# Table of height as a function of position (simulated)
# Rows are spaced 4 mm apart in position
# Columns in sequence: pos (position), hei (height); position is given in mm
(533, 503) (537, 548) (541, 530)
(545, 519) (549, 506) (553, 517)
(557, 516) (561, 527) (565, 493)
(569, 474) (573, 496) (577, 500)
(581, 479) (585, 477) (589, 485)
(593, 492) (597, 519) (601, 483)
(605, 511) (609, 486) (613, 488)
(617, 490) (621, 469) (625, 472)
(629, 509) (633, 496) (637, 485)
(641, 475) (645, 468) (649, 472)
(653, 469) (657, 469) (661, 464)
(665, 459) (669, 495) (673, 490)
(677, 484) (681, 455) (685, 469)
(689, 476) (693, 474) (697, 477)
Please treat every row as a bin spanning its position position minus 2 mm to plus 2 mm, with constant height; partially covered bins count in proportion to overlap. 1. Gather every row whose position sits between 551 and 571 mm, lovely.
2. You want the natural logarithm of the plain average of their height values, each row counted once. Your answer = 6.23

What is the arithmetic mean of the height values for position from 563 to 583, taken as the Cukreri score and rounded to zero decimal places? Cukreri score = 488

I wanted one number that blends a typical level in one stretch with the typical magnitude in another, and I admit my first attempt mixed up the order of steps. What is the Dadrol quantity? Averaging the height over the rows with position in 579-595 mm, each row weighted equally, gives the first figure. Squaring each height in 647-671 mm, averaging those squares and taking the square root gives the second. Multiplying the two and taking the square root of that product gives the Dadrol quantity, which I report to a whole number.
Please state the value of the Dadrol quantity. 477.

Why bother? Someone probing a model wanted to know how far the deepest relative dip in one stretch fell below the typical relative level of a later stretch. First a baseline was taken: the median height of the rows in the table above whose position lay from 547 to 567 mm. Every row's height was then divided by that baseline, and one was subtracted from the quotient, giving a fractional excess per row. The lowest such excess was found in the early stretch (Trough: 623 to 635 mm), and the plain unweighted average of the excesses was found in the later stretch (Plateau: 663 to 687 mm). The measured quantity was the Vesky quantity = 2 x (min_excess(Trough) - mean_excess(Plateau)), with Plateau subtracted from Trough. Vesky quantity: -0.013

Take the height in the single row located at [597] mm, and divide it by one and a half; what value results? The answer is 346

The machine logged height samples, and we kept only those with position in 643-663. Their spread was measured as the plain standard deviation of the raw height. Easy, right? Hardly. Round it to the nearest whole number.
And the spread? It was 3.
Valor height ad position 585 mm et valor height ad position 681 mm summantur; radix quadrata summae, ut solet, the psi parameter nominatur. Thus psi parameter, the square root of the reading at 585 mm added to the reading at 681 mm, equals 30.5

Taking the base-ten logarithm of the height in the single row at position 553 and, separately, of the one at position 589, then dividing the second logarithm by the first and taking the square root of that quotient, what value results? 0.99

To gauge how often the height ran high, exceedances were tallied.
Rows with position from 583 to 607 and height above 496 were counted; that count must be 2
